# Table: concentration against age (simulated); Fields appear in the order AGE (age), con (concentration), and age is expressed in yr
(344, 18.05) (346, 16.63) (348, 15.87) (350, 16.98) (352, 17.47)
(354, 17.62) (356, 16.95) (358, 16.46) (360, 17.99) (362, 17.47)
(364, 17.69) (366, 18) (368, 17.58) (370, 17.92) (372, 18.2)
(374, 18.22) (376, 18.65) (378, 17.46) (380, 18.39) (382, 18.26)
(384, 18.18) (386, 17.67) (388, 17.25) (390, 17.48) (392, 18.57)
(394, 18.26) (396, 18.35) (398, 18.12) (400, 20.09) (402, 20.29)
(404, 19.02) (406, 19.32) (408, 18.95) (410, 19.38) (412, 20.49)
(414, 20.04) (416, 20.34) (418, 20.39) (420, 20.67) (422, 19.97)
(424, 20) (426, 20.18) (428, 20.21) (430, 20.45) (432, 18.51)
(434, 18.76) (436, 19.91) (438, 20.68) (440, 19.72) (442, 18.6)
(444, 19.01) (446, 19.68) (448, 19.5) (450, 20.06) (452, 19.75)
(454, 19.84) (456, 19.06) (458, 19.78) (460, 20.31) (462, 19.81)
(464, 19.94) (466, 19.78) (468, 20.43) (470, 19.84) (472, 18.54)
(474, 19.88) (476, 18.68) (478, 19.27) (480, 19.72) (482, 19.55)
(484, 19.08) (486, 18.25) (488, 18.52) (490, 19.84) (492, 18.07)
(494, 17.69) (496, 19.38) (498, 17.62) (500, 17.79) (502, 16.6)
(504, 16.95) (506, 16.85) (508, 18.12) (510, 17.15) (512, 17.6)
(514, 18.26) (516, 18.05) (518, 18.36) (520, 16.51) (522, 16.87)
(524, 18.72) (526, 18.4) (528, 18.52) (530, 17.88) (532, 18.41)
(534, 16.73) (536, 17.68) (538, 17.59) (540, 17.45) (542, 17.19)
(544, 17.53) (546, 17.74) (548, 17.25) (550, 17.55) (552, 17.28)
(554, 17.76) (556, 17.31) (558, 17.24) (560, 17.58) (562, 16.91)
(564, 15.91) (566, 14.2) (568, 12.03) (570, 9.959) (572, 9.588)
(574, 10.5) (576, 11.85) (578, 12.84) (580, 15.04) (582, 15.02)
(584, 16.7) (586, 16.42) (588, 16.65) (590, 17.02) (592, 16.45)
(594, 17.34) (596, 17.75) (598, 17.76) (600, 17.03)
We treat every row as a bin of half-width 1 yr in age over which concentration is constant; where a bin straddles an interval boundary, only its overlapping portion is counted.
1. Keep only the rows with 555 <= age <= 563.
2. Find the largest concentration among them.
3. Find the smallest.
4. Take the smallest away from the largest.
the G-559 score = 0.67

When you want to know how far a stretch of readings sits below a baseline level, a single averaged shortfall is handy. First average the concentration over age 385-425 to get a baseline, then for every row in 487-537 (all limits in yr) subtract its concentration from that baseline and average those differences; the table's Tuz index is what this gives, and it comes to 1.4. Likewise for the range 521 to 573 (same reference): 2.6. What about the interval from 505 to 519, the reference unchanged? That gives 1.5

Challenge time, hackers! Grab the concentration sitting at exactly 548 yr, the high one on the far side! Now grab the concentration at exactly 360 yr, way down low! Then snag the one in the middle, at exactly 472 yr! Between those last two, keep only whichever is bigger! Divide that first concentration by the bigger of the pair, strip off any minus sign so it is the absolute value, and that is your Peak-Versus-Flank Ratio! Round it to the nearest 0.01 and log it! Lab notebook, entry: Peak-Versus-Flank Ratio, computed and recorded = 0.93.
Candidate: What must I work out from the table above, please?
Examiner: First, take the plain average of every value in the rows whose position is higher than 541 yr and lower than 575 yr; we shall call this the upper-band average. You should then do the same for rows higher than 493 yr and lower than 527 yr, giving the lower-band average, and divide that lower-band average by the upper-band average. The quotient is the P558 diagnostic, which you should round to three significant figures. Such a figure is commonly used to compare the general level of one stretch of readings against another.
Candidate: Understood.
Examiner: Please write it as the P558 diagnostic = 1.14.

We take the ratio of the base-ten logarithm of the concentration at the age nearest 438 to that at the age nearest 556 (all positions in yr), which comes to 1.06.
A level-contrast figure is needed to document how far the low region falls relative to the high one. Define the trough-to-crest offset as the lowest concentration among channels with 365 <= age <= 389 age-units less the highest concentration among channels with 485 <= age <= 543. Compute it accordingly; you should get -2.6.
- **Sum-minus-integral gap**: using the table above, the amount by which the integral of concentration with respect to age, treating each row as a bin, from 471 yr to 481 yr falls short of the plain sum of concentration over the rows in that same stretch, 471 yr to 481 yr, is -96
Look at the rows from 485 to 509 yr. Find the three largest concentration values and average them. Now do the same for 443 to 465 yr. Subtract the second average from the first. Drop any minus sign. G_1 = 0.86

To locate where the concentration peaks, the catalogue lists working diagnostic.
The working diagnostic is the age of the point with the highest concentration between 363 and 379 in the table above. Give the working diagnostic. 376 yr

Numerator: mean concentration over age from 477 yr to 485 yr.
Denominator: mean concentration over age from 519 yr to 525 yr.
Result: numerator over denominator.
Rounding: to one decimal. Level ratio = 1.1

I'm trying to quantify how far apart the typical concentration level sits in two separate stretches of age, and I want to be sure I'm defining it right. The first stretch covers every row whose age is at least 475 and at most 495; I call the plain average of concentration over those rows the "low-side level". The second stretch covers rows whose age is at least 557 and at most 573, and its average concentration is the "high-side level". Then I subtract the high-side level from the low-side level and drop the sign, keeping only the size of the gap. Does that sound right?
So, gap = 4.7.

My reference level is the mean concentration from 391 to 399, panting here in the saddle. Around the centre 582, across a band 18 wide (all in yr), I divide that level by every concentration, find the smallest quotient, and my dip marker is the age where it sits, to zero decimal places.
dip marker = 590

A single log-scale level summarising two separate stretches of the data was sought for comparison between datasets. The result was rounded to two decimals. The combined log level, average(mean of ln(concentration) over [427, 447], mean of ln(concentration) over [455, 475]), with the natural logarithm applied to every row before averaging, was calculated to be 2.98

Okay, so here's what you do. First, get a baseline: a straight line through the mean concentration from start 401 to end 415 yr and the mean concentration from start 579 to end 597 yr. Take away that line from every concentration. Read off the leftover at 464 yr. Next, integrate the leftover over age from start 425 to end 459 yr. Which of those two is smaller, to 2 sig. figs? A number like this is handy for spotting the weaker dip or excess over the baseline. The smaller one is 1.3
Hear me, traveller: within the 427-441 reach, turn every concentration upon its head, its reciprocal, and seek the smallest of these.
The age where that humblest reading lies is 438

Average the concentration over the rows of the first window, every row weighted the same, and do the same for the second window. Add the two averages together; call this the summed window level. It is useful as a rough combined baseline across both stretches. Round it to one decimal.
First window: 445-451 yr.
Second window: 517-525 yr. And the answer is 37.4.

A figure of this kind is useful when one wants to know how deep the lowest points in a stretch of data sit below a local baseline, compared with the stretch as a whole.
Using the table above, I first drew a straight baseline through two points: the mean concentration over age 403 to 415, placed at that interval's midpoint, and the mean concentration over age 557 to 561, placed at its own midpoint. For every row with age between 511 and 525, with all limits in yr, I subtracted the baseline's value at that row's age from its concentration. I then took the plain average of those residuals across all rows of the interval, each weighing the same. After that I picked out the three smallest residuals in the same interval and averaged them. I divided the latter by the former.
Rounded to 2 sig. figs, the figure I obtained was 4.5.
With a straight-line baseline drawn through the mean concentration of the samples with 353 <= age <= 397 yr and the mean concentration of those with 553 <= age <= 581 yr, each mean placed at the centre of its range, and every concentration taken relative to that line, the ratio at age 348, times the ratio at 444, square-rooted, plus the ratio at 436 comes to 2.19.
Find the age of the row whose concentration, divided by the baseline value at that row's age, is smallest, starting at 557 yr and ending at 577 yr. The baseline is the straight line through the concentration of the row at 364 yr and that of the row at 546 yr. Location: 572 yr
